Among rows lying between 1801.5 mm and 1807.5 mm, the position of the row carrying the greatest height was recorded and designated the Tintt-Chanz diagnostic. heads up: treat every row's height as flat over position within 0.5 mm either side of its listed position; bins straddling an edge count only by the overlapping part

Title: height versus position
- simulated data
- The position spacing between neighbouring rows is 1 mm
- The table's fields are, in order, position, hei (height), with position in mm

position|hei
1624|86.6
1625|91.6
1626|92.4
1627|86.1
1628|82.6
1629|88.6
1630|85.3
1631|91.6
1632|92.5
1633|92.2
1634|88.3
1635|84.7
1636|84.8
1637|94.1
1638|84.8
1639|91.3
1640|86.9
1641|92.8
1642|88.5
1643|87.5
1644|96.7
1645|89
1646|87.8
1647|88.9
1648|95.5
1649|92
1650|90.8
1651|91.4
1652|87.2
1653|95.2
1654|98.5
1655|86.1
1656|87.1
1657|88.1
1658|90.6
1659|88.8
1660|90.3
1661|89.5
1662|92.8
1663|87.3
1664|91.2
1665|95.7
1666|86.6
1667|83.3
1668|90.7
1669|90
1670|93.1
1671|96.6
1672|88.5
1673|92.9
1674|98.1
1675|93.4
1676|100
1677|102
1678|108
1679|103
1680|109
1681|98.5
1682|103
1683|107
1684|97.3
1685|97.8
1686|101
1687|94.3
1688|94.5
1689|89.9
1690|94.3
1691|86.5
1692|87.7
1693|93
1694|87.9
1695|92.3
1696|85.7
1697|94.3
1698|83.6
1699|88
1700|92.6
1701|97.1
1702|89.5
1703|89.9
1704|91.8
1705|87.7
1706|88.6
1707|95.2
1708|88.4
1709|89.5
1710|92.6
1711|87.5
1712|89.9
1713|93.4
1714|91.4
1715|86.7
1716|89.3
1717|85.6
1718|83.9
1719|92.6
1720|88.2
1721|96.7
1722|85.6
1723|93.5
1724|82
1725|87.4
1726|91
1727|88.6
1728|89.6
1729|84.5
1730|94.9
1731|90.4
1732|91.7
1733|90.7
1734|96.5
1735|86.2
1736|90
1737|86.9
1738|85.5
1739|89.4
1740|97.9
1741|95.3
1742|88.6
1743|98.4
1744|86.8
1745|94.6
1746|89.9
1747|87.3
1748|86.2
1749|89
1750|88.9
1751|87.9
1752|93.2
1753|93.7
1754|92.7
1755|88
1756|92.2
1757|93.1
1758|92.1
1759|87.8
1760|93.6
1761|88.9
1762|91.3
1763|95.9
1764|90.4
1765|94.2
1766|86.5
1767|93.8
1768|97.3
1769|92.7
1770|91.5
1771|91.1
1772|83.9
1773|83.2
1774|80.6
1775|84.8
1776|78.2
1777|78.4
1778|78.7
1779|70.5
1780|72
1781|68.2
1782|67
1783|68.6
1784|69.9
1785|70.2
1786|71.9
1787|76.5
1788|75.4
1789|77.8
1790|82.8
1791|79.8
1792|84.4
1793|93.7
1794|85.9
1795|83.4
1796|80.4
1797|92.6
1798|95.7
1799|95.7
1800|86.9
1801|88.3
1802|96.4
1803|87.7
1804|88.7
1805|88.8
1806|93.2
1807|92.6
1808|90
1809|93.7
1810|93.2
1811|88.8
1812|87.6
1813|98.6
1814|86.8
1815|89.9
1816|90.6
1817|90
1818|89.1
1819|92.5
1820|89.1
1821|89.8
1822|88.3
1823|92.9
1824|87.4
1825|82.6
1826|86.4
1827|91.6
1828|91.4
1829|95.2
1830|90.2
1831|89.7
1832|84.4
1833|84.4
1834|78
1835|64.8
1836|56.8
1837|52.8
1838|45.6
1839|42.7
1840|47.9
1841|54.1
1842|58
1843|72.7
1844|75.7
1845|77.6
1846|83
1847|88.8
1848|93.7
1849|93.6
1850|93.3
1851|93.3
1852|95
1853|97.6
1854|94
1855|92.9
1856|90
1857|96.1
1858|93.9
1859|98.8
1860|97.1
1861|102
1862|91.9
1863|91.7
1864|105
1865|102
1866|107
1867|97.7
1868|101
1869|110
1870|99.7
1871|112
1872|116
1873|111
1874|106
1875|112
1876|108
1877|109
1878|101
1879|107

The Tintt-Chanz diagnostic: 1802 mm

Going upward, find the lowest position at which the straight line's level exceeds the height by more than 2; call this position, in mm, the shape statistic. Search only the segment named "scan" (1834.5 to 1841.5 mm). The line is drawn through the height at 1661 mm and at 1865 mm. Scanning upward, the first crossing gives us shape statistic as 1835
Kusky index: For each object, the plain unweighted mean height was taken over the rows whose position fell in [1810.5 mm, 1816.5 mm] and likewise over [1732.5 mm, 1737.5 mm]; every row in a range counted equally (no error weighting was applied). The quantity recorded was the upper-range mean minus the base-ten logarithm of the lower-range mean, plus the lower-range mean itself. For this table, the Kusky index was 178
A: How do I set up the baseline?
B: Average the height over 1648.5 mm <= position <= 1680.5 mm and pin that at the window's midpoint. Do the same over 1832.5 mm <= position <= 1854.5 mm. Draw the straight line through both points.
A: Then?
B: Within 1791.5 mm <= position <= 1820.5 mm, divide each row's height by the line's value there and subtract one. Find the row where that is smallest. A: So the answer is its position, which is 1796 mm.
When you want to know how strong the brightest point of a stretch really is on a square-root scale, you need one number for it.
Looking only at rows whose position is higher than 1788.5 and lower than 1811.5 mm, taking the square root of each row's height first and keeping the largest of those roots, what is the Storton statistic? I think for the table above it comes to 9.82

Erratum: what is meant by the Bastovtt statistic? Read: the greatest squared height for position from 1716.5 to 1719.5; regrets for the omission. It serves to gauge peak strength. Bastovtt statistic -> 8575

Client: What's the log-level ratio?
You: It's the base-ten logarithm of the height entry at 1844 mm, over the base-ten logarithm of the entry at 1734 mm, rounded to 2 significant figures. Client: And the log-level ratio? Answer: 0.95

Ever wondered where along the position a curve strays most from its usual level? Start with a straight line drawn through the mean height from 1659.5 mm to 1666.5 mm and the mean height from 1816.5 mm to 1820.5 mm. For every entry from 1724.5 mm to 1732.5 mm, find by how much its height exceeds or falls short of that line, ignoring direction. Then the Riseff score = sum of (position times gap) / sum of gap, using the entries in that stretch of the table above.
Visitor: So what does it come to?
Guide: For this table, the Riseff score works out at 1728.5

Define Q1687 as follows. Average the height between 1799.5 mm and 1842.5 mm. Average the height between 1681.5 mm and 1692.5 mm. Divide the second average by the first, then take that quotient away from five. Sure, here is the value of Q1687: 3.84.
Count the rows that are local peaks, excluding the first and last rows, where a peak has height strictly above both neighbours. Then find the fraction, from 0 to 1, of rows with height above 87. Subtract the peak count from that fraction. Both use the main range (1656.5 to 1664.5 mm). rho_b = -2.0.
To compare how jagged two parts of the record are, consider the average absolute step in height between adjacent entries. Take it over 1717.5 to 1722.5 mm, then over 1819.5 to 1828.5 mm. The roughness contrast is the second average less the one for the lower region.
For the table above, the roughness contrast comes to -4.9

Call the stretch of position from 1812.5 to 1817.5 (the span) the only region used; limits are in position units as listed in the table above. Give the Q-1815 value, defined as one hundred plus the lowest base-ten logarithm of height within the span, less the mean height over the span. 11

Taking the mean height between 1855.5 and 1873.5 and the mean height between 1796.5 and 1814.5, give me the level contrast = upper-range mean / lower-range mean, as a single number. 1.11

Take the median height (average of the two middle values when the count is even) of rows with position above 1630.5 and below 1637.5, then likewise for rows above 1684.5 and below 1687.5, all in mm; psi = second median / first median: 1.07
